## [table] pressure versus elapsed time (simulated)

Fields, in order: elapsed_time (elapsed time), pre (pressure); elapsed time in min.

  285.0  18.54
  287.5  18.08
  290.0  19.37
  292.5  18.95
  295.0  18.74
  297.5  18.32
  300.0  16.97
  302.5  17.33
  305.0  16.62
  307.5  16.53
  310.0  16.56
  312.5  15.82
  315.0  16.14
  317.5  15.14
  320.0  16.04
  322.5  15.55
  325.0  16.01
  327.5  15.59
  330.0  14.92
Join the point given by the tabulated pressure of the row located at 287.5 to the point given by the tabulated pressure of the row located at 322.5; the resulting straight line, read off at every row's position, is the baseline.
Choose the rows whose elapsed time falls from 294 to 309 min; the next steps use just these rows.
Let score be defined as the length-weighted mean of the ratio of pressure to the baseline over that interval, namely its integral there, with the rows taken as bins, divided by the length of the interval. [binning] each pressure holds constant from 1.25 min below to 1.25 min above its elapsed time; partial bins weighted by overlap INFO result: 1.02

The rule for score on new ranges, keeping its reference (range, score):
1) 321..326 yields 1.02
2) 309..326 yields 1.00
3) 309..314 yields 0.99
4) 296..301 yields 1.03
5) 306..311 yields 1.00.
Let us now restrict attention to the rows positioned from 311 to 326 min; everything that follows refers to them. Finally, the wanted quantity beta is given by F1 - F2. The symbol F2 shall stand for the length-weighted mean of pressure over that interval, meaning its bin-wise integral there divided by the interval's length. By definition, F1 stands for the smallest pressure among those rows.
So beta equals -0.65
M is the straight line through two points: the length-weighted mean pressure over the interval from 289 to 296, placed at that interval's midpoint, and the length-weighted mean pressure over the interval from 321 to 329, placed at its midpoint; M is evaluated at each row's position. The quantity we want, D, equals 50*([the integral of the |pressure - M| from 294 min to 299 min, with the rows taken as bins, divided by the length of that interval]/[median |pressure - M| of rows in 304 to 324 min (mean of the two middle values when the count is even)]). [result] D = 10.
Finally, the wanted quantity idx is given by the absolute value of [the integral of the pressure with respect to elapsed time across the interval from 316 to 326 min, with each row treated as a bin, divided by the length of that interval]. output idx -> 15.7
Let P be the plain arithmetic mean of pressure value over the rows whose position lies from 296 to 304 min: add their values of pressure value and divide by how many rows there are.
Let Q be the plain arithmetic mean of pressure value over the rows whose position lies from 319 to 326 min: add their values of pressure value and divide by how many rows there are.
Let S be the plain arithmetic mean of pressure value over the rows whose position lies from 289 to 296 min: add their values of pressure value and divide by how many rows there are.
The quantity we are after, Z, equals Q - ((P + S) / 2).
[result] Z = -2.4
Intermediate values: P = 17.5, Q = 15.9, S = 19.0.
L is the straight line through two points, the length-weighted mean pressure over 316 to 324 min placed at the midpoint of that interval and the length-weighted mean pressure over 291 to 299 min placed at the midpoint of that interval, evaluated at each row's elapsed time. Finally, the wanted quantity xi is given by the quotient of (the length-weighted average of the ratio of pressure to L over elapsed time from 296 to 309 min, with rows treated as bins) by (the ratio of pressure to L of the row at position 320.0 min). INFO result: 0.942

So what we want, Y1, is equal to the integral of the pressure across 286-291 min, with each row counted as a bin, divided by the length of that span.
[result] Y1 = 18.7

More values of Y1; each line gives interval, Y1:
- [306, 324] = 16.0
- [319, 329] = 15.8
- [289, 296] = 19.0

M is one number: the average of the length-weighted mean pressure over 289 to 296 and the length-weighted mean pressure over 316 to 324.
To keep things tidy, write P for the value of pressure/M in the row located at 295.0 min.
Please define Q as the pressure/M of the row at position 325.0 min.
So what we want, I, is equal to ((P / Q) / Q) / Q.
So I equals 1.37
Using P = 1.082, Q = 0.92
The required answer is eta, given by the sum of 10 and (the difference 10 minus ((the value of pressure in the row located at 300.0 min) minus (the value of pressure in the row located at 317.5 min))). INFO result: 18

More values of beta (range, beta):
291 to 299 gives -0.32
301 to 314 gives -0.75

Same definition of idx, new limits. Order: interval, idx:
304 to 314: 16.4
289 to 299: 18.8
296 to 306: 17.4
